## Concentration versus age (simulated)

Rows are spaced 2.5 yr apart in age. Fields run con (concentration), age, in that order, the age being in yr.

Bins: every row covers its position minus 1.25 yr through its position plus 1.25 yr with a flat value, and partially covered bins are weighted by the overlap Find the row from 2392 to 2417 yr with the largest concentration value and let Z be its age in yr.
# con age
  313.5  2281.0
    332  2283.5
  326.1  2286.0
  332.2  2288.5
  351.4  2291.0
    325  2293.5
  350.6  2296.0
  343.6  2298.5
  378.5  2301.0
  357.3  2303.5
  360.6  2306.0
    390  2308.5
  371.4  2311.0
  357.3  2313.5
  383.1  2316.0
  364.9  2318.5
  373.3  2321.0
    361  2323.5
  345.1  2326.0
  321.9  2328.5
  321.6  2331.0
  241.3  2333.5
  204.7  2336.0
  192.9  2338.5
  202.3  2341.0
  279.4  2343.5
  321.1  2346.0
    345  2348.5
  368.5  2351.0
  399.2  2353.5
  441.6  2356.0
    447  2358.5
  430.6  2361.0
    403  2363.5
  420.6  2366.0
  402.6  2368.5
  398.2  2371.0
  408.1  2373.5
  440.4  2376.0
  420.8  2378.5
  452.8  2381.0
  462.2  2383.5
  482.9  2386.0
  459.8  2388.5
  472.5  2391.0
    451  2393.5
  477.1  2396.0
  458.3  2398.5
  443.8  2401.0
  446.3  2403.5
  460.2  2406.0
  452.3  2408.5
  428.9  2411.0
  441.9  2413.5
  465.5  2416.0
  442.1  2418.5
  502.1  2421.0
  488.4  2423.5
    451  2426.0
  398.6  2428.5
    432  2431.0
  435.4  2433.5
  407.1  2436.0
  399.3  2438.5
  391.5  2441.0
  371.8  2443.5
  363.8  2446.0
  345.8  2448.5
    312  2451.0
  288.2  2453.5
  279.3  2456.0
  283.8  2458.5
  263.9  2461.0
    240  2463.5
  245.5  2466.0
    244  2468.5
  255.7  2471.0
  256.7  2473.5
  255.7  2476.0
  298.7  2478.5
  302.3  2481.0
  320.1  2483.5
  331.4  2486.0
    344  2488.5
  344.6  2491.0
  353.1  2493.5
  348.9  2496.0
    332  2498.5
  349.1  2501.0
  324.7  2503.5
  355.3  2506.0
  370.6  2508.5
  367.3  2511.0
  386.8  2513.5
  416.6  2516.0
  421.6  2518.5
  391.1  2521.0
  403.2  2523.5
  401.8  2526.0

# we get 2396.0 yr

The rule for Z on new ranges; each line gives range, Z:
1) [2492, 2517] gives 2516.0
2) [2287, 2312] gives 2308.5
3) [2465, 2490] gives 2488.5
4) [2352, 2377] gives 2358.5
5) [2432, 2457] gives 2433.5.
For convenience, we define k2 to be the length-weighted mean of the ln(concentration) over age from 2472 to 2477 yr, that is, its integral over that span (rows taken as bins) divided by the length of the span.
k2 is 5.55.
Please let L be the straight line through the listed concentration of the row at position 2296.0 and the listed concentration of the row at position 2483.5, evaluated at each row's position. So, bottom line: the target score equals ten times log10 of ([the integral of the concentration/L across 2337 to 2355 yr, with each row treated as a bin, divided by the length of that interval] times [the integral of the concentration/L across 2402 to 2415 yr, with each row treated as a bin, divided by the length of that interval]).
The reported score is 0.7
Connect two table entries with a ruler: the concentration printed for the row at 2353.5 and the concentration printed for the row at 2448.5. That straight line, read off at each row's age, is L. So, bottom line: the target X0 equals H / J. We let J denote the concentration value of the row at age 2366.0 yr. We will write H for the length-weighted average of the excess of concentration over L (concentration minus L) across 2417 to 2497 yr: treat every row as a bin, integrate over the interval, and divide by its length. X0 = 0.007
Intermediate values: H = 3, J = 420.6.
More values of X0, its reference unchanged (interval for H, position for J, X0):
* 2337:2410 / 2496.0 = 0.056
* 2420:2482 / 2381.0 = -0.010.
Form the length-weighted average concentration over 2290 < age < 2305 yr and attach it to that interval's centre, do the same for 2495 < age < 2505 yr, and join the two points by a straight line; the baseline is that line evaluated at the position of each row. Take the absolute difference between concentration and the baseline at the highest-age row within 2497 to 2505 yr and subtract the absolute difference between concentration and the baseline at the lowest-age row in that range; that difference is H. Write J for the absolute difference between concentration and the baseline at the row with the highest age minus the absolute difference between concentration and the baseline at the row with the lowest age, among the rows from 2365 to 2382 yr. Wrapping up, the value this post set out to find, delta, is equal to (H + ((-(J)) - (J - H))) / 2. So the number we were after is -26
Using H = 7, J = 33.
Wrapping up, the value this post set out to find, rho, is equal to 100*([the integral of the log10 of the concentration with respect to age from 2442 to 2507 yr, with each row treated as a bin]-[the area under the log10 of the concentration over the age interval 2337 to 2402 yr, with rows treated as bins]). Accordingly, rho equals -709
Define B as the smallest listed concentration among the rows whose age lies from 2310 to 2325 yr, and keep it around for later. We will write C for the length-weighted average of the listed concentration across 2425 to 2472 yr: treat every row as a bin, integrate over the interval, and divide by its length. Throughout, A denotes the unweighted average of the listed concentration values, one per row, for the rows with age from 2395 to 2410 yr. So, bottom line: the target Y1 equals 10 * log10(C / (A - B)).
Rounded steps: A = 456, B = 357.3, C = 337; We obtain 5.3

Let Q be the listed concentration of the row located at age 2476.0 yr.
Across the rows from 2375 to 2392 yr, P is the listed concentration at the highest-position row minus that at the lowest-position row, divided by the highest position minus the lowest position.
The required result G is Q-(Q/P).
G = 136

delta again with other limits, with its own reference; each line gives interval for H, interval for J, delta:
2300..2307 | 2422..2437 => 63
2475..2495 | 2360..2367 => -61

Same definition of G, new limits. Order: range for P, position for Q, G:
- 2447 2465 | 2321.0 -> 426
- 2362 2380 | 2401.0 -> 70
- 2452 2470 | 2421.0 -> 672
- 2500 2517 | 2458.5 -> 221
